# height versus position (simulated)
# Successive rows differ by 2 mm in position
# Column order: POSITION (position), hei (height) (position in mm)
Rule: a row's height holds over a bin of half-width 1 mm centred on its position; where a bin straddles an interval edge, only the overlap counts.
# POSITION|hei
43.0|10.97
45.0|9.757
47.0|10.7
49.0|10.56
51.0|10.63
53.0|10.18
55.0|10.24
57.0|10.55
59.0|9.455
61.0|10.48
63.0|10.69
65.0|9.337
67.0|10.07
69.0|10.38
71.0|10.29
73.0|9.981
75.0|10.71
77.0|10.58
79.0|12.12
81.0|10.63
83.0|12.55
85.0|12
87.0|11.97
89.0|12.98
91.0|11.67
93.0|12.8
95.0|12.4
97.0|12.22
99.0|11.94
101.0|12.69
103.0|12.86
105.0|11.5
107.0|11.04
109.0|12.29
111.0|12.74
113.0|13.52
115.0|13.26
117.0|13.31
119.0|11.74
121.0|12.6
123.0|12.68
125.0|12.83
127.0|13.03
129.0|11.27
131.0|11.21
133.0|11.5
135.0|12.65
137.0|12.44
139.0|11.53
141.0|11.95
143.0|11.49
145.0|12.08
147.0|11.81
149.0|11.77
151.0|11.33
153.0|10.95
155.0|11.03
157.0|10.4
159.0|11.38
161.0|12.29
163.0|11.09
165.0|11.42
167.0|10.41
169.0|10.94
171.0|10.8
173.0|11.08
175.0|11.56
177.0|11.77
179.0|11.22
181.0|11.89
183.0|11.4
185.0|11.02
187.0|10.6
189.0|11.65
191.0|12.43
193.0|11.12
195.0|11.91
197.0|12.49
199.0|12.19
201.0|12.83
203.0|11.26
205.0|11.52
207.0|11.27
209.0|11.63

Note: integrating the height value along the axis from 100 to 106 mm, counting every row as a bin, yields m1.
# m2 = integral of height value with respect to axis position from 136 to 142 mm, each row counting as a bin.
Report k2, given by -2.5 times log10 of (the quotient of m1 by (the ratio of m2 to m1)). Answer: -4.71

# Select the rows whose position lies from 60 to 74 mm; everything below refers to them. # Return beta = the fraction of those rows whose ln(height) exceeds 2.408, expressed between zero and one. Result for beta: 0.0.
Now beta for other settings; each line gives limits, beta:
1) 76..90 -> 0.7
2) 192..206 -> 1.0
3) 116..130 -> 1.0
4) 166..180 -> 0.4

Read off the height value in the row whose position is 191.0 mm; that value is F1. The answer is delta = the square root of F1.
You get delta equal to 3.53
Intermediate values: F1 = 12.43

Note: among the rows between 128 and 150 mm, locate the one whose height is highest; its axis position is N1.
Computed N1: 135.0 mm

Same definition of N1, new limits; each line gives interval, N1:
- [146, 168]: 161.0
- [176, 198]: 197.0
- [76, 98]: 89.0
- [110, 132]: 113.0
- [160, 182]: 161.0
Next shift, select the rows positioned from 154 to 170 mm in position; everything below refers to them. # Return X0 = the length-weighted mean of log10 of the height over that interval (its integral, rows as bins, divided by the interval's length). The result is 1.05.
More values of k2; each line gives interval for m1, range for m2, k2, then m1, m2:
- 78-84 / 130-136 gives -4.62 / 71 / 71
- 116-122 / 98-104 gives -4.70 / 75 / 75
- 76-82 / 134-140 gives -4.46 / 67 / 73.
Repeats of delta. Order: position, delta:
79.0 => 3.48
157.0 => 3.22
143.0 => 3.39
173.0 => 3.33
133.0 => 3.39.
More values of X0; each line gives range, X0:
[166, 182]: 1.05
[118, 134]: 1.08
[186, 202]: 1.07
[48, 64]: 1.01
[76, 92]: 1.07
